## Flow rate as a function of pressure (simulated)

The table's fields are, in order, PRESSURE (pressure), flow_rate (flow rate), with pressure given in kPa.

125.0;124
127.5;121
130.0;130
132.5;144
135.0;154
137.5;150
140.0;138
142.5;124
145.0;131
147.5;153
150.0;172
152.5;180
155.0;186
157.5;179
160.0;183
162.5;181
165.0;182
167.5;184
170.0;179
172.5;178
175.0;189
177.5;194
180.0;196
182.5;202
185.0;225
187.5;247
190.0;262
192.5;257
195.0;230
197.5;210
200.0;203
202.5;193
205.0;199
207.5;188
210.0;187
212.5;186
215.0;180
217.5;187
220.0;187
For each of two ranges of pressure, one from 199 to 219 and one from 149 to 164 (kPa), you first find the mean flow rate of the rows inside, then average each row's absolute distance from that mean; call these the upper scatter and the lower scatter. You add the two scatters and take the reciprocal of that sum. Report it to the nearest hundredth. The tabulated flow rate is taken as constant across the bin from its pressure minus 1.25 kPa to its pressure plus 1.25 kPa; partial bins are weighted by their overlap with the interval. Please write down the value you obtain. 0.11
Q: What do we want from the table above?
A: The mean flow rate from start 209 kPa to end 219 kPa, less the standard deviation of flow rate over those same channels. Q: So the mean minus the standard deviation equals 182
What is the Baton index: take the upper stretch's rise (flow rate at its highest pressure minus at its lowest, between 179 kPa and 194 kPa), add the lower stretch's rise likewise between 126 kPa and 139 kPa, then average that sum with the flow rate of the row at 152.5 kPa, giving 135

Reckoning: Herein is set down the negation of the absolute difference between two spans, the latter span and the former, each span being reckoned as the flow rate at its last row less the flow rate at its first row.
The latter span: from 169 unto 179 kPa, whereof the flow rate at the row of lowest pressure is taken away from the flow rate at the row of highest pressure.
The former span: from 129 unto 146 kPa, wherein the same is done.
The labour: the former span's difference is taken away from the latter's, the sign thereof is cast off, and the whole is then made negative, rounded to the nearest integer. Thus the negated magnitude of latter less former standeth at -14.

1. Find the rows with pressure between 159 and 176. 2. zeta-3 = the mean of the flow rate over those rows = 182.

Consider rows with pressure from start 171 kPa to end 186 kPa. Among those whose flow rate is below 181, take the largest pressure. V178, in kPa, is 172.5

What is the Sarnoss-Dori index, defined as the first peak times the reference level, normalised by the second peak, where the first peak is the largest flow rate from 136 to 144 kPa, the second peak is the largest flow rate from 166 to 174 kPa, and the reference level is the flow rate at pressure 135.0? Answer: 126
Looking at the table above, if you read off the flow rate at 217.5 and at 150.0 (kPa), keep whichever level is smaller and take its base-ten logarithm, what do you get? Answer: 2.24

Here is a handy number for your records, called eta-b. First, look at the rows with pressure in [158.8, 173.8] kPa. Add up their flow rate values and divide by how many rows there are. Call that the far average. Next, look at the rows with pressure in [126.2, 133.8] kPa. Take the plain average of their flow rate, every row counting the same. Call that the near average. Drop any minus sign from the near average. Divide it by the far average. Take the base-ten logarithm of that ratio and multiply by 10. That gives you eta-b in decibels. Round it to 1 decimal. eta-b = -1.4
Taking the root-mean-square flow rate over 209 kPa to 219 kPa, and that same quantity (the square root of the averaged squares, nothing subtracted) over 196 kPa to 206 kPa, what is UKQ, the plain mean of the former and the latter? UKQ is 193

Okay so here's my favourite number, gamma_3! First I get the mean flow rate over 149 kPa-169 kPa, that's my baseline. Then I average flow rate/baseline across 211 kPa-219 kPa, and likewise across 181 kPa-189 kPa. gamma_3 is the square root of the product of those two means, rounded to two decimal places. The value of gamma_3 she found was 1.13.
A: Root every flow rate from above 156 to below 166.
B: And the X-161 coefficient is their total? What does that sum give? 54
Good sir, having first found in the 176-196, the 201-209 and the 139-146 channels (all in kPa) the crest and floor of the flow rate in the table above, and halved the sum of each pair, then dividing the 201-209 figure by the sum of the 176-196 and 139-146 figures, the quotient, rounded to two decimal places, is 0.54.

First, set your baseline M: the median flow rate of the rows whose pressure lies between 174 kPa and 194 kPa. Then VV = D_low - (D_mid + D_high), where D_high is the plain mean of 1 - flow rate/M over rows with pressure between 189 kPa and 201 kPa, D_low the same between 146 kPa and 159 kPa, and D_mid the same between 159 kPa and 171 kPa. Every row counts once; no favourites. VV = 0.13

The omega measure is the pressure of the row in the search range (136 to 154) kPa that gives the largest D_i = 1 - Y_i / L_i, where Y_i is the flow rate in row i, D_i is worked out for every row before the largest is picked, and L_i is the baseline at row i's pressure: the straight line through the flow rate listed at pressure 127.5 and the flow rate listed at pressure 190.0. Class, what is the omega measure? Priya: 142.5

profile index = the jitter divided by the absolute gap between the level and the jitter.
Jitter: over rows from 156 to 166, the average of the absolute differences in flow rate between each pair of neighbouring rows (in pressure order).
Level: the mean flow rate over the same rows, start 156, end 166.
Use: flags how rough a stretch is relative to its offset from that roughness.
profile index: 0.013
